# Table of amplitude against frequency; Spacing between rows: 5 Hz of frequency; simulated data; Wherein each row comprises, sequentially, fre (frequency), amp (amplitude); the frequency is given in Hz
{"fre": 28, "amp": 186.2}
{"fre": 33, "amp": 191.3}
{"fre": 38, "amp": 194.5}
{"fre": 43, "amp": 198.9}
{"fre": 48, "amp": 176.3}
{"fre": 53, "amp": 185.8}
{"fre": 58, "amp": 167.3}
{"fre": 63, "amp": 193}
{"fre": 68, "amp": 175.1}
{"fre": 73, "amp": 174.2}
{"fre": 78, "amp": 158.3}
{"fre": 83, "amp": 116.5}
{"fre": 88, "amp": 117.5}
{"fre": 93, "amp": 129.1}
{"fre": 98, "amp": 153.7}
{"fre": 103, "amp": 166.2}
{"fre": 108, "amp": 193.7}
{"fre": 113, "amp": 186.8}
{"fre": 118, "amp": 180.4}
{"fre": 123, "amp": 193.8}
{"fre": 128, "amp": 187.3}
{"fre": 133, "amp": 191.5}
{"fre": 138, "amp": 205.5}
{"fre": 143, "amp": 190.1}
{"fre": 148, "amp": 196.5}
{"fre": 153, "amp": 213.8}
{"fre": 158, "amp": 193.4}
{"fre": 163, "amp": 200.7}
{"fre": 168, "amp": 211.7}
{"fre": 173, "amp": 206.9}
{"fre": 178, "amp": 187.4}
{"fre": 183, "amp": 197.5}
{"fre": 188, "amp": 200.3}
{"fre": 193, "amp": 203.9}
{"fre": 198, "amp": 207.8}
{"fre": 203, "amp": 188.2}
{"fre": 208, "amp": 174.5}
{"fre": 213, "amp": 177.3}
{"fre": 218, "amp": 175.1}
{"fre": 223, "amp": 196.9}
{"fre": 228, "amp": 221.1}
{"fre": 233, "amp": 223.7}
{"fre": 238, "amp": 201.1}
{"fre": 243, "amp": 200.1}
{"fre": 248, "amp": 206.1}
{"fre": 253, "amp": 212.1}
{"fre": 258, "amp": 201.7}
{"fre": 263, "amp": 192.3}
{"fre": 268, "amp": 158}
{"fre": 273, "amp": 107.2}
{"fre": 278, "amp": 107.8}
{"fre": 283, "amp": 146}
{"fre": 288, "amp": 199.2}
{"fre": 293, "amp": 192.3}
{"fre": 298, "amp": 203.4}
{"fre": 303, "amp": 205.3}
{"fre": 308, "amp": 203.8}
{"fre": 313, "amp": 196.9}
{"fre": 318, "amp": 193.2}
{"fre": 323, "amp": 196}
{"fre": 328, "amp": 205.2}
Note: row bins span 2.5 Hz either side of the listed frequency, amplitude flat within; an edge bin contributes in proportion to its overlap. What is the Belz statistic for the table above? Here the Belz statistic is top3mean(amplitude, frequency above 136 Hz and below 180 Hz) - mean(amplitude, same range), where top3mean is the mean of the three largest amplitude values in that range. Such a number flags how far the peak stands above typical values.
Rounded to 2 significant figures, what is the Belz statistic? 10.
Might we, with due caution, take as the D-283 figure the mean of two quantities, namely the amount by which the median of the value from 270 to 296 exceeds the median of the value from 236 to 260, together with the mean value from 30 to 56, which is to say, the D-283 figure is 67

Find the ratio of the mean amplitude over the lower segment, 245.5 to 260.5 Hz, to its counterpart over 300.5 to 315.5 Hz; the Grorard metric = 1.02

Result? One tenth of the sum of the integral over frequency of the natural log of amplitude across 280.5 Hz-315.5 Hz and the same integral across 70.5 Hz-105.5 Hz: 35.8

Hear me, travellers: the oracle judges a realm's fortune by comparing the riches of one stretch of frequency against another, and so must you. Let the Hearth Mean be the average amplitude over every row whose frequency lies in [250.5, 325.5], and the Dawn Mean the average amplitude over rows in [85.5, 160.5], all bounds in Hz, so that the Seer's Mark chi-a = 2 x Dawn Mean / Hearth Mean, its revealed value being 1.99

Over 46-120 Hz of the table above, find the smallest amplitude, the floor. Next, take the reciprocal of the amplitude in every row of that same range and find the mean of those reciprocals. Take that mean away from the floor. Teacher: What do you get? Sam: 116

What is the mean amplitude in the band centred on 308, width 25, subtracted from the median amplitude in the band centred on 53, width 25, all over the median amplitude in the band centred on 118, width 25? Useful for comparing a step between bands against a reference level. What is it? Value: -0.08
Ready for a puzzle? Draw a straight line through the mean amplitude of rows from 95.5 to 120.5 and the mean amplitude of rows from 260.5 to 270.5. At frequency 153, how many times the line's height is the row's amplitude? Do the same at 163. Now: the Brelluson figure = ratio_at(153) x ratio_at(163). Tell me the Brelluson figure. 1.39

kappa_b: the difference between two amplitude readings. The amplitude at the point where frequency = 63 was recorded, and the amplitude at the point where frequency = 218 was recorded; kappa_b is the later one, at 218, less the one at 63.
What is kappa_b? -18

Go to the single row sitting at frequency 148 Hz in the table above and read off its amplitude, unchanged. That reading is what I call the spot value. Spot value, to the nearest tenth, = 196.5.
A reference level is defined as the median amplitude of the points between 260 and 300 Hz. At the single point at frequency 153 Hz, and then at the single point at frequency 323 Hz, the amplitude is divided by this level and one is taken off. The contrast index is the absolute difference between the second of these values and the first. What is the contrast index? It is 0.10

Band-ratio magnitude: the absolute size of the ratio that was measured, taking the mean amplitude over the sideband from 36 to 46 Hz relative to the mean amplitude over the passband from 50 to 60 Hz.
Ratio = 1.11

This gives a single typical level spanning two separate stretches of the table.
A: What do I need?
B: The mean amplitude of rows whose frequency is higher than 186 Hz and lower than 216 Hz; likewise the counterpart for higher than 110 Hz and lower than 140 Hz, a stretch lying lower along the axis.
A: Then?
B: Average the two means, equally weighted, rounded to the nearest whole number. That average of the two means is 191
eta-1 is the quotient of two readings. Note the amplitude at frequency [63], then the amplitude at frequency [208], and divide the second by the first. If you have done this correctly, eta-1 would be 0.90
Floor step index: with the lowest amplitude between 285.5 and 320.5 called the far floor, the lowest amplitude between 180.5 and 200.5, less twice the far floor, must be -187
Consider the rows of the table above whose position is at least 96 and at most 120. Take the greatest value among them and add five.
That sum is 199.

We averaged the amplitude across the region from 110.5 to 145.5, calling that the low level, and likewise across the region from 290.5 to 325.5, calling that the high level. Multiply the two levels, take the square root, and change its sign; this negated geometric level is -195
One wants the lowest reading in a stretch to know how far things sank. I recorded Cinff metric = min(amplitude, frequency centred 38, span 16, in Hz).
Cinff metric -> 191.3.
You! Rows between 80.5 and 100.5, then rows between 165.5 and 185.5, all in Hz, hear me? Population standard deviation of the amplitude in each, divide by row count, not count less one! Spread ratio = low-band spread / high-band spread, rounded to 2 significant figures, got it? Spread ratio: 1.6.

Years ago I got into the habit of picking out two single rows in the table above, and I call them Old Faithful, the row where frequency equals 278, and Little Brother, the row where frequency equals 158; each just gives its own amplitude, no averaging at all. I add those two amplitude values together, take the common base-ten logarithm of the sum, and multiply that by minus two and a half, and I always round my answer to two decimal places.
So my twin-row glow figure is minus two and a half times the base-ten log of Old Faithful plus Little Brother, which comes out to -6.20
